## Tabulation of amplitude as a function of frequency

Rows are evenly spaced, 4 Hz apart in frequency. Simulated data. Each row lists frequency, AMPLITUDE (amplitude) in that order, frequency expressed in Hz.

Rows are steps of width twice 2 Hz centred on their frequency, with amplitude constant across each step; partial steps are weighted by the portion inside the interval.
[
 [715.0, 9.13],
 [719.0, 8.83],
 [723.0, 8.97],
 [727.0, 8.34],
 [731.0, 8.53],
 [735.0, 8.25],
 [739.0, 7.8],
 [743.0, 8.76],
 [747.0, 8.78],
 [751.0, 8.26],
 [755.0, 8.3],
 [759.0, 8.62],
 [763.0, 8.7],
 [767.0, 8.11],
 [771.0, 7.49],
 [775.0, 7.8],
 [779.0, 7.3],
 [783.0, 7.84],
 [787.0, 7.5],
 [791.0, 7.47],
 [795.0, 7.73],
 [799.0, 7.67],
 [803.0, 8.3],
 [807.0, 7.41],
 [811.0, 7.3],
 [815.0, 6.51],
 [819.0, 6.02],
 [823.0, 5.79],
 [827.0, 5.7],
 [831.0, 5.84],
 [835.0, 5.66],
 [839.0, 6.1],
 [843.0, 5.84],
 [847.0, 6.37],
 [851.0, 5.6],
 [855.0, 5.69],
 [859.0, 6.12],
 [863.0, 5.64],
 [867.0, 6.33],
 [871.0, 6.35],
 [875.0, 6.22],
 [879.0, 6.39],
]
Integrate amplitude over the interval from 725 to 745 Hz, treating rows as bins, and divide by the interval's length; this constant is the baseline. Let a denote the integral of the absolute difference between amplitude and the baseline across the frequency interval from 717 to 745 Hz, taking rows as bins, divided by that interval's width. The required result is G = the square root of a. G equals 0.58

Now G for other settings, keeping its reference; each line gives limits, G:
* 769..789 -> 0.87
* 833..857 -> 1.57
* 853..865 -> 1.59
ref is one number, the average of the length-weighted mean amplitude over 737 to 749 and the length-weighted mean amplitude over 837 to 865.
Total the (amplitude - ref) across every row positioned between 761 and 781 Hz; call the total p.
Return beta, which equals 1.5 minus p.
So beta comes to -2.0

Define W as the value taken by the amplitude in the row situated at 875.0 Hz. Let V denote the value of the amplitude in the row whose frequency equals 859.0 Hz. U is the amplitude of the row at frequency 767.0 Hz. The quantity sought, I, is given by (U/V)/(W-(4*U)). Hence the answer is -0.051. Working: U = 8.11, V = 6.12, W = 6.22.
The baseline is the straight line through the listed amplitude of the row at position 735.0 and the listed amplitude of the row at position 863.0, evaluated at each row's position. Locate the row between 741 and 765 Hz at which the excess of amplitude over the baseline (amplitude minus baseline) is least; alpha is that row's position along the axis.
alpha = 751.0 Hz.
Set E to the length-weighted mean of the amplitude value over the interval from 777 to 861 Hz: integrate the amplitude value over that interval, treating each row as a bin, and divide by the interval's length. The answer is 6.7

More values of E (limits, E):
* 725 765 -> 8.4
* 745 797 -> 8.0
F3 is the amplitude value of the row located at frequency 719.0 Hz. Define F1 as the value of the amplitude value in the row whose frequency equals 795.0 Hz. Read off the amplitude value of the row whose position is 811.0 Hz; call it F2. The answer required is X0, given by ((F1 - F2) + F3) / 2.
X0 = 4.6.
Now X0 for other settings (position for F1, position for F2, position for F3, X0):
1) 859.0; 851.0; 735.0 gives 4.4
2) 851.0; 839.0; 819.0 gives 2.8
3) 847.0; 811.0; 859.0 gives 2.6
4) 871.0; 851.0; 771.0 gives 4.1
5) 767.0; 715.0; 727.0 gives 3.7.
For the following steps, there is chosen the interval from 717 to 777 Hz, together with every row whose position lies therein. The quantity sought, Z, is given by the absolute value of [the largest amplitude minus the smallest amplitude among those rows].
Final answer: 1.5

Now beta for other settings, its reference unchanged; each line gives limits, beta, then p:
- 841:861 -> 7.8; -6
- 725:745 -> -4.3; 6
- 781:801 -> -0.8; 2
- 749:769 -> -4.6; 6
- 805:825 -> 4.4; -3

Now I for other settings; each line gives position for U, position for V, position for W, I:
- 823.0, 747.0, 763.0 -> -0.046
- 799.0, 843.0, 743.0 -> -0.060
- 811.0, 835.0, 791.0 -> -0.059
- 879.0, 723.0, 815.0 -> -0.037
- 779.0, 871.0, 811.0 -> -0.052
